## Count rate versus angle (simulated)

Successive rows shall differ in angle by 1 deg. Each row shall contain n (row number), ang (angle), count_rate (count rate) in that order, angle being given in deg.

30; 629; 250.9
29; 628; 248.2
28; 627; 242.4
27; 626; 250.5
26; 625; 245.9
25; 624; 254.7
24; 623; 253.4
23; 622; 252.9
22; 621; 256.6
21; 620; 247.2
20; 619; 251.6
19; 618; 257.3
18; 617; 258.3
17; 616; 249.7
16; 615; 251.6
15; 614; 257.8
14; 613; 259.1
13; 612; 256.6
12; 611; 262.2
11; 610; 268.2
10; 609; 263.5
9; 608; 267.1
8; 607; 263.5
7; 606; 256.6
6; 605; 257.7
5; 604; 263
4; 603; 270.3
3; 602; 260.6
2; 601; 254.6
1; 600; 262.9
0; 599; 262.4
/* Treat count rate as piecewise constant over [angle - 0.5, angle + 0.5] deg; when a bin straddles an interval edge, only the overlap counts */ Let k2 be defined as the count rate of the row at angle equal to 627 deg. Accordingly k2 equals 242.4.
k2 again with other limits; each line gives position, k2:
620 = 247.2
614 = 257.8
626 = 250.5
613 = 259.1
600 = 262.9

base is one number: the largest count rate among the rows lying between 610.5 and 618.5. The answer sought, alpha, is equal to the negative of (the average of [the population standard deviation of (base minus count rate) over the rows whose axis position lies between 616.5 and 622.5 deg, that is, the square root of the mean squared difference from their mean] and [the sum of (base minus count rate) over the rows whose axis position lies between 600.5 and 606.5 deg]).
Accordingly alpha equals -7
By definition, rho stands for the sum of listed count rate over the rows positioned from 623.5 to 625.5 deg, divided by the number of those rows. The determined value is 250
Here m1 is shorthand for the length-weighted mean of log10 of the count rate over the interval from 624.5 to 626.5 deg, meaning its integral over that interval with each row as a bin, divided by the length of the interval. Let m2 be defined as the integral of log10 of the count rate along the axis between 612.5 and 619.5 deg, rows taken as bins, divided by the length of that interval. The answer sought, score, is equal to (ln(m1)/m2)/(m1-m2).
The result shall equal -31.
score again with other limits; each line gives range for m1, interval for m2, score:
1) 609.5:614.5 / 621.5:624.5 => 31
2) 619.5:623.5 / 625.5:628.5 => 38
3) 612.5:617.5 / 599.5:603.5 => -32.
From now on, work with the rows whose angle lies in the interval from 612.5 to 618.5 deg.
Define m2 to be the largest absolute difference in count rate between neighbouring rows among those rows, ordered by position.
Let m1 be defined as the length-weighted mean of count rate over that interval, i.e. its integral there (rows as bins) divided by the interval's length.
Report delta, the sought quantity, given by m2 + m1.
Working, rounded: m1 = 256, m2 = 8.6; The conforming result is 264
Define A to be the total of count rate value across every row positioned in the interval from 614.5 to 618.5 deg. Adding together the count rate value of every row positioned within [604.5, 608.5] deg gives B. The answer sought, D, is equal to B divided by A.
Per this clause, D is 1.03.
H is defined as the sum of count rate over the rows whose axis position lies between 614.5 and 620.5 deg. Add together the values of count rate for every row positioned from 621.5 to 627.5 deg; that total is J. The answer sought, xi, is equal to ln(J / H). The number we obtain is -0.011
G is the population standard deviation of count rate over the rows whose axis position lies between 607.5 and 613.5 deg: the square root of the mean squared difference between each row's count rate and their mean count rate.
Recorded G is 4.1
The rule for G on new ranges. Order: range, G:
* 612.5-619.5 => 3.6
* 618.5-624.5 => 2.9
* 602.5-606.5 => 5.4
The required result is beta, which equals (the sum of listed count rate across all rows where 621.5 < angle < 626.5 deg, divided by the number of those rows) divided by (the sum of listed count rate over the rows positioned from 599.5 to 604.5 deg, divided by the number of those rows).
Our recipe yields 0.96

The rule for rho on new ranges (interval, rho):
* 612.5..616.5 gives 255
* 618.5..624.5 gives 253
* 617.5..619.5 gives 254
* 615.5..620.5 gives 253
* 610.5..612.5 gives 259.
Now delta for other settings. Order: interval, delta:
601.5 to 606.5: 271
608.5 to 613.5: 268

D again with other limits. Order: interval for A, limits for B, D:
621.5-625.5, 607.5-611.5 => 1.05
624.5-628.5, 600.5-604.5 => 1.06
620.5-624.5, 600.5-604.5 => 1.03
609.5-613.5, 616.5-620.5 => 0.97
